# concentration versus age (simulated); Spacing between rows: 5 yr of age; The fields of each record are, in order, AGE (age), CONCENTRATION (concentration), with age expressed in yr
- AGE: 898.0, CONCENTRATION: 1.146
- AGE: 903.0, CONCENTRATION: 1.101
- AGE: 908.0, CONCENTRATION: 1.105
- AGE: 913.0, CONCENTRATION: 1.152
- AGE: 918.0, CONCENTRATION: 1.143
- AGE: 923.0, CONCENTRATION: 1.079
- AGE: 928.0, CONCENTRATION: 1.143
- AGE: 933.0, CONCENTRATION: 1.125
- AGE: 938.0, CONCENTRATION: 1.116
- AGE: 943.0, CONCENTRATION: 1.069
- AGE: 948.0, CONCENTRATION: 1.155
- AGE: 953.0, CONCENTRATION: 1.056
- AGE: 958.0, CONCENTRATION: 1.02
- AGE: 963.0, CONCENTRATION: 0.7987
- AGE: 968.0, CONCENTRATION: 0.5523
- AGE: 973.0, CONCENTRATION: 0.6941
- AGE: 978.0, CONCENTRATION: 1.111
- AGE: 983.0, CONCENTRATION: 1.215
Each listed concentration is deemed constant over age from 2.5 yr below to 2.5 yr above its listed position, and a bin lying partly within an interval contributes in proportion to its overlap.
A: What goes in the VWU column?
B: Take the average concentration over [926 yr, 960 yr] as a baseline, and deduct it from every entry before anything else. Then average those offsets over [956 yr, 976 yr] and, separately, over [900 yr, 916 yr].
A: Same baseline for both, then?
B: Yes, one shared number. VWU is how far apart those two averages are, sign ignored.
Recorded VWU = 0.35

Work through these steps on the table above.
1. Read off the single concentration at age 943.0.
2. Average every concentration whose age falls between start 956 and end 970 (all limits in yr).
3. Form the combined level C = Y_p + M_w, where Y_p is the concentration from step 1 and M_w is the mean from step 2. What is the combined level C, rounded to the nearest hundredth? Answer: 1.86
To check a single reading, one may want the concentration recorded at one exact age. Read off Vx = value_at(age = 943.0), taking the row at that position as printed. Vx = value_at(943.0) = 1.069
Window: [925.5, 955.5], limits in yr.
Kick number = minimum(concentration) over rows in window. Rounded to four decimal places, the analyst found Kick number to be 1.0560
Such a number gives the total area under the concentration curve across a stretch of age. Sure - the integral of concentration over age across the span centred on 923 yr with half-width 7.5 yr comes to 16.8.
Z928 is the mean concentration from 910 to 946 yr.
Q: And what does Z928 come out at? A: 1.12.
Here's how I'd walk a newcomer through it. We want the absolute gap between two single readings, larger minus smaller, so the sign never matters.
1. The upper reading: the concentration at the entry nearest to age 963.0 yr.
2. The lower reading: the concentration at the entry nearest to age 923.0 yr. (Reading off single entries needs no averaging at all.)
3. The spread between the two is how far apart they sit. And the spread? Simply 0.28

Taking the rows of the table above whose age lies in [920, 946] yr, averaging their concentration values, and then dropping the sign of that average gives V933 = 1.11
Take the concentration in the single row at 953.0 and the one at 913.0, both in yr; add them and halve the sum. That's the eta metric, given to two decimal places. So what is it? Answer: 1.10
